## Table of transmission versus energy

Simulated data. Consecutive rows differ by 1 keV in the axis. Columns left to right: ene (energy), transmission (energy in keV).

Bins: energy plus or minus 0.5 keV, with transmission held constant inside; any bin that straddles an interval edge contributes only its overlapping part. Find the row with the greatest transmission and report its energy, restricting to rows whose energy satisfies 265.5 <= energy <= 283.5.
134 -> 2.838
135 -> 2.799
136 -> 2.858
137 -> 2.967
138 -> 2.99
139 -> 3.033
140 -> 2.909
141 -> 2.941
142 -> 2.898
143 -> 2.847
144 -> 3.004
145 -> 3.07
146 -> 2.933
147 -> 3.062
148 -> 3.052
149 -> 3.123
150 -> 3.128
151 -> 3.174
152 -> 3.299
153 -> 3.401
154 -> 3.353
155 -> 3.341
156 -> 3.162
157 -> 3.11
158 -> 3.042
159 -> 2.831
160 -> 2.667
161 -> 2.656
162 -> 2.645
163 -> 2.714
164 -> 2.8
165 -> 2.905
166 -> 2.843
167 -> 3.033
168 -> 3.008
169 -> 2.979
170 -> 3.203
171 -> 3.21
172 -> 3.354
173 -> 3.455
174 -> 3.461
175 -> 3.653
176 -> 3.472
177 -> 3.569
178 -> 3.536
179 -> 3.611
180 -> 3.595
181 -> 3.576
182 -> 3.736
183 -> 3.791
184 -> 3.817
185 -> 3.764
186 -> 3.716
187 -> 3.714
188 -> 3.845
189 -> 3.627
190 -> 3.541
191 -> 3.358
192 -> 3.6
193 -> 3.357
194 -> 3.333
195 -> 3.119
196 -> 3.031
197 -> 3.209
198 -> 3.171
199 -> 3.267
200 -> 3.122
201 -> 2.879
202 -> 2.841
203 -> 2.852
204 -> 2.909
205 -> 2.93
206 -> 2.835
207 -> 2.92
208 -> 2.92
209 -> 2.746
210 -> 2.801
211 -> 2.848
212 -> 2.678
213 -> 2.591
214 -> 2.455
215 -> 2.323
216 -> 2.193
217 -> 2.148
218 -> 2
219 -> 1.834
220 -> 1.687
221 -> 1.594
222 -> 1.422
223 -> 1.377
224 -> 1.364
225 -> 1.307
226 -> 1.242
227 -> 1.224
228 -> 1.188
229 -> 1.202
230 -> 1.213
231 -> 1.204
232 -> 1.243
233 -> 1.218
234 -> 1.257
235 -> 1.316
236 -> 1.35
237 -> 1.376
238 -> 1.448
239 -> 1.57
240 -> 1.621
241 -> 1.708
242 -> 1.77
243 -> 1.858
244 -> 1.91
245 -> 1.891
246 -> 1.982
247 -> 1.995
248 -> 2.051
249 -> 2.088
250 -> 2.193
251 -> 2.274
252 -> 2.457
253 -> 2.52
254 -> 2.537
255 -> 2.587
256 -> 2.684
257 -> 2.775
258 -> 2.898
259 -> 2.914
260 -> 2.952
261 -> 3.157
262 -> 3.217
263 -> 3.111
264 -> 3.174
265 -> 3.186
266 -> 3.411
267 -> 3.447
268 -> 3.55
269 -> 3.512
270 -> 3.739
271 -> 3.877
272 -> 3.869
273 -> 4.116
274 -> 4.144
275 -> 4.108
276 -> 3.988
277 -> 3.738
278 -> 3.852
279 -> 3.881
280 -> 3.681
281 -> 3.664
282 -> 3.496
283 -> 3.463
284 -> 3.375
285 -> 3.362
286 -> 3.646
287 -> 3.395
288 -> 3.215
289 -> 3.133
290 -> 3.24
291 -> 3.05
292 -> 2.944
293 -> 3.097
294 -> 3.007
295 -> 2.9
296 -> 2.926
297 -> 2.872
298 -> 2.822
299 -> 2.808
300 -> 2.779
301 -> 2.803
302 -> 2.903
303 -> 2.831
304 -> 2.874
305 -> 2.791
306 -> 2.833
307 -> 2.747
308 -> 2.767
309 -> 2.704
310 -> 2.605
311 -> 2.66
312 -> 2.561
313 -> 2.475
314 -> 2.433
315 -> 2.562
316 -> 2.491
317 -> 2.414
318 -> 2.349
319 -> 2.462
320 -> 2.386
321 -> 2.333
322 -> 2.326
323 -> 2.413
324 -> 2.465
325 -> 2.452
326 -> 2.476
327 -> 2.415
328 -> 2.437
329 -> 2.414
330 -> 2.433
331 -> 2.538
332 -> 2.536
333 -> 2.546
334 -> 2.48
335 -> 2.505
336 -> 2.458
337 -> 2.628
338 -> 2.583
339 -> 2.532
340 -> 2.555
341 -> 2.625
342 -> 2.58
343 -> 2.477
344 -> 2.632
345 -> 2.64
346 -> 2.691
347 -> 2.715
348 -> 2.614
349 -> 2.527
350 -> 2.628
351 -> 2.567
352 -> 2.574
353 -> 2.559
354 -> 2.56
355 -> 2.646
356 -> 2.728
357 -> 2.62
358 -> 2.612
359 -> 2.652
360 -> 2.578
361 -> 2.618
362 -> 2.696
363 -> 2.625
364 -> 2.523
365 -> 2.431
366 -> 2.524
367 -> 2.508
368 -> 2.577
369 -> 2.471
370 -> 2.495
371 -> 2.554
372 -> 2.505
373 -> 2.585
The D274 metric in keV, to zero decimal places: 274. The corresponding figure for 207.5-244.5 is 208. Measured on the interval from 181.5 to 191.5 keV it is 188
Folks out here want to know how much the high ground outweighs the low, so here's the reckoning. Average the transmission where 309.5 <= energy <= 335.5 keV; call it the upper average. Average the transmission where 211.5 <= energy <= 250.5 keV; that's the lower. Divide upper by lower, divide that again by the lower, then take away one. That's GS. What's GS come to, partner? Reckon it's -0.14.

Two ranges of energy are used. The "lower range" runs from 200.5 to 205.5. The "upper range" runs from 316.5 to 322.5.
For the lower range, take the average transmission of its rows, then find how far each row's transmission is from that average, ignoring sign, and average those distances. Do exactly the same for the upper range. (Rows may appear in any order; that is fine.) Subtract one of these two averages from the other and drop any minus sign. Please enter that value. 0.012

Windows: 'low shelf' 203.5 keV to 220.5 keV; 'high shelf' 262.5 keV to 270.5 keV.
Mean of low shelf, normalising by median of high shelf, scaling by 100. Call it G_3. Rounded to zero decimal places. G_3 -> 73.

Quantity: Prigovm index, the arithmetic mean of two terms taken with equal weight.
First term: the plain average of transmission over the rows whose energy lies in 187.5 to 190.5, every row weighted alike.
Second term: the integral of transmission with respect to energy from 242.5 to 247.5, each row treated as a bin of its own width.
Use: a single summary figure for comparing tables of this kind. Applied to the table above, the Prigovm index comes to 6.7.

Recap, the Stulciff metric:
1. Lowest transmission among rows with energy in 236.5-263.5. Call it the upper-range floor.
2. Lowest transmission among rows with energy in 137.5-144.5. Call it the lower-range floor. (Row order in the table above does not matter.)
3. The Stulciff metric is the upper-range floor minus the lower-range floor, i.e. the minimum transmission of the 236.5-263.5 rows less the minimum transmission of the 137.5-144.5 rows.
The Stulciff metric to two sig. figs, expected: -1.5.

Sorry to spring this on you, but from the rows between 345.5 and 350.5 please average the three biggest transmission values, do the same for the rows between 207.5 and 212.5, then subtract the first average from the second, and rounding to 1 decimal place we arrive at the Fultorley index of 0.2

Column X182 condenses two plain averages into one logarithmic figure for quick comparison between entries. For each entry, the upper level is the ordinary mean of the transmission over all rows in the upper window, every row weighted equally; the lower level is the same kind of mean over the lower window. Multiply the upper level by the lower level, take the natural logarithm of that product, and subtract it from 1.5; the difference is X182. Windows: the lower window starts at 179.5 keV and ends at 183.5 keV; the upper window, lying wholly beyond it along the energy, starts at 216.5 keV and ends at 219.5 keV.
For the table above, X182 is -0.49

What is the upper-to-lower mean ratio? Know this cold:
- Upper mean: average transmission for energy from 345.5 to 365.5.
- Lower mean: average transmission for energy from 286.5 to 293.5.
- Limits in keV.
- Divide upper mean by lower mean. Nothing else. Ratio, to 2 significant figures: 0.83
